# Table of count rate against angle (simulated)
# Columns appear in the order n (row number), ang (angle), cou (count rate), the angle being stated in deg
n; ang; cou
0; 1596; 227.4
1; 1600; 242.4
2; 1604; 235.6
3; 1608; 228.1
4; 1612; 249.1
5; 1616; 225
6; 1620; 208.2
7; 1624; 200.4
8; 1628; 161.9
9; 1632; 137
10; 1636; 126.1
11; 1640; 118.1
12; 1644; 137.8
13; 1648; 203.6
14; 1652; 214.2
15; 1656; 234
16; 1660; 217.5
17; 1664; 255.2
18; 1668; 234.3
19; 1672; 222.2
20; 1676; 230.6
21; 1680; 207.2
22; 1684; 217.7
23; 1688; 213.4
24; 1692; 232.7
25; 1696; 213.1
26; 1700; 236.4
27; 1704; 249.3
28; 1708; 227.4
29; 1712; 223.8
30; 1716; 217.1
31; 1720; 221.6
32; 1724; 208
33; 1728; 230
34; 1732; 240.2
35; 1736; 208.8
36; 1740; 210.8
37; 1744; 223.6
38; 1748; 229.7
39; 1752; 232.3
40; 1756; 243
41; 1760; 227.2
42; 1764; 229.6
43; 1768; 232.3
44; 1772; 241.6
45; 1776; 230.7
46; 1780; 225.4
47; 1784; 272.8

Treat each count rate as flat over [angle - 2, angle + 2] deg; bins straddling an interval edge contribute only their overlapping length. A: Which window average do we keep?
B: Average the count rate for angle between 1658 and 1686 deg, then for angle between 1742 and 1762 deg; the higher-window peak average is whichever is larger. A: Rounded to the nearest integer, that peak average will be 231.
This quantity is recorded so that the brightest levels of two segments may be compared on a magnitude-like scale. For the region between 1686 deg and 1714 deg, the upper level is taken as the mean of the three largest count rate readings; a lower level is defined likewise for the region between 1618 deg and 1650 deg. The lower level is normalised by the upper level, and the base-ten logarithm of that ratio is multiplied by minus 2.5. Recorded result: 0.17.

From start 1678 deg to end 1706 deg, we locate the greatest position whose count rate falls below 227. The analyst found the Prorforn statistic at 1696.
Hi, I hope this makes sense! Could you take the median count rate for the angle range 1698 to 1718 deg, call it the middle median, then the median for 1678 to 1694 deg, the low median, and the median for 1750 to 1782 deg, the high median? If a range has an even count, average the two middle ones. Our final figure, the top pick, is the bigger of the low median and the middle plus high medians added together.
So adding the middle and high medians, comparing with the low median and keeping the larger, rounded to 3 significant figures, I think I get 459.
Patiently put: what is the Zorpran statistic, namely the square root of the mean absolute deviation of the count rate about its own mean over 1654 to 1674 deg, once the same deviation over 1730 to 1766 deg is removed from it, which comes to 1.3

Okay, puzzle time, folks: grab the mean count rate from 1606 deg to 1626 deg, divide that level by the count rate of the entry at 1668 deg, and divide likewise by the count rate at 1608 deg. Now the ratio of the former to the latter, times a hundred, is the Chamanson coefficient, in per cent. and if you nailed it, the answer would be 97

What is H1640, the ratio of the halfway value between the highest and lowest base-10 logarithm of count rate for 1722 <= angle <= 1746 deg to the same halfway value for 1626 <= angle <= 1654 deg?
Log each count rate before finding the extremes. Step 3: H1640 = 1.07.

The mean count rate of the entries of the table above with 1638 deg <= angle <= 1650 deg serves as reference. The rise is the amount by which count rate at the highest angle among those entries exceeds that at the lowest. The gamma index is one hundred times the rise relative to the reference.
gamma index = 56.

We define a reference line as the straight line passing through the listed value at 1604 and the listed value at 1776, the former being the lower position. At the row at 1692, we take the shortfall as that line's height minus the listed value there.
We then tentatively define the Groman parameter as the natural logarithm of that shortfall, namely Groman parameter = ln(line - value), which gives -0.9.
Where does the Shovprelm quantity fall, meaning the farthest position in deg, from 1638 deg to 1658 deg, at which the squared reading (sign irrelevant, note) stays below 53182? 1652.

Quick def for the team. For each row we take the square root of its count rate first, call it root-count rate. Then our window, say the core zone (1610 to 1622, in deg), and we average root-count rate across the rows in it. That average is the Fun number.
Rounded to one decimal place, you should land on 15.1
